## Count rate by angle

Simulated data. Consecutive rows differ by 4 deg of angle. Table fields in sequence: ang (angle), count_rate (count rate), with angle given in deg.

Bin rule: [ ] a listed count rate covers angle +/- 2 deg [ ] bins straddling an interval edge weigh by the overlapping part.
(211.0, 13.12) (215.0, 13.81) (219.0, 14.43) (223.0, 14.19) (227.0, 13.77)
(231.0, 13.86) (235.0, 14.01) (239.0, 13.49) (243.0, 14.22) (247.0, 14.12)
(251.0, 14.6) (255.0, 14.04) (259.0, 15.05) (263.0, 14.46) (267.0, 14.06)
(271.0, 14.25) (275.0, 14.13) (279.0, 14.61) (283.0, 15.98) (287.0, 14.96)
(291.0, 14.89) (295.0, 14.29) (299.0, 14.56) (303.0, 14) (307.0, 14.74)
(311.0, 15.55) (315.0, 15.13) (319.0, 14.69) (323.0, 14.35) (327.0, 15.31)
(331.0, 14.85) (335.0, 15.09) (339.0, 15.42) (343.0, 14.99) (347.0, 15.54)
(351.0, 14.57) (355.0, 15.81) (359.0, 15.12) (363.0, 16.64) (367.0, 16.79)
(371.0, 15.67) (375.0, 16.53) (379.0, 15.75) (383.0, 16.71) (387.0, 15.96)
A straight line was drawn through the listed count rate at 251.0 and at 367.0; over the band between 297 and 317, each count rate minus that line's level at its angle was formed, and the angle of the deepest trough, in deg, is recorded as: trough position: 303.0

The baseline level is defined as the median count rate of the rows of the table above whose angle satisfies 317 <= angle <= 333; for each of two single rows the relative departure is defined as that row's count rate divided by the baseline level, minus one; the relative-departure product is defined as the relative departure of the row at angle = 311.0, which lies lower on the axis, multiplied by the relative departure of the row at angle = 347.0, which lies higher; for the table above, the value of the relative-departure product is 0.0028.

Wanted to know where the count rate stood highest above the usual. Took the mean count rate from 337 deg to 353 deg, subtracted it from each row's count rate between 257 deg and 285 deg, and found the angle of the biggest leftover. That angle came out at 283.0 deg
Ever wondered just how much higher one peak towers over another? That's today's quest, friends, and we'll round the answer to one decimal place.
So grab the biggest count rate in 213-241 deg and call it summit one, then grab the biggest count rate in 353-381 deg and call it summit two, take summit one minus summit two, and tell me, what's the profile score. -2.4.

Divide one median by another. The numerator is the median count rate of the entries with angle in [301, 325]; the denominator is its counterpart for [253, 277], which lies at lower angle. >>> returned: 1.04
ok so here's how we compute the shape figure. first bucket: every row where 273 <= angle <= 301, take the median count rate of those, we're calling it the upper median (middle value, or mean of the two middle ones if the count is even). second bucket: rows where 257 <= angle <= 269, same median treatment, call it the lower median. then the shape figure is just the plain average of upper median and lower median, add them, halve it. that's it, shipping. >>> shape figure 14.5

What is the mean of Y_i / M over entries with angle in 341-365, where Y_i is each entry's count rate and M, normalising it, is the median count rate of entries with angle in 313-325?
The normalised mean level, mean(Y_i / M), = 1.05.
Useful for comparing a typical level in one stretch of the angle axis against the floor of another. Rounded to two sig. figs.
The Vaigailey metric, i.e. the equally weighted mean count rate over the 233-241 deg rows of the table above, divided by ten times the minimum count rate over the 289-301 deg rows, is 0.096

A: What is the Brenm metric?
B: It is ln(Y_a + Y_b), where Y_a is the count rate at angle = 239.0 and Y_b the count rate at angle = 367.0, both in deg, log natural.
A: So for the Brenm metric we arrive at 3.41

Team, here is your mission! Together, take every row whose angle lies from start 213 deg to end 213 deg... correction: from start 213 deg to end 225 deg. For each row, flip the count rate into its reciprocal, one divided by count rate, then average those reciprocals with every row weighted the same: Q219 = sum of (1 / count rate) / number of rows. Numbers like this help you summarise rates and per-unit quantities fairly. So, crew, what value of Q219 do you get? 0.0707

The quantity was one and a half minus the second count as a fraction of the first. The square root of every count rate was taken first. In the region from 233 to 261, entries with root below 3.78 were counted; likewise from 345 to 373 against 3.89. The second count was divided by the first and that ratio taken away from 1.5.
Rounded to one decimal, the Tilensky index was 1.1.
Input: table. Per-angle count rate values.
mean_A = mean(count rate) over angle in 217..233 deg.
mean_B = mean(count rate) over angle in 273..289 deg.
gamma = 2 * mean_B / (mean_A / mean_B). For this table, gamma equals 31.7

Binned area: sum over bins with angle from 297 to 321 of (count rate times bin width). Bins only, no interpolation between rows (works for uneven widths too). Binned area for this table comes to 354.7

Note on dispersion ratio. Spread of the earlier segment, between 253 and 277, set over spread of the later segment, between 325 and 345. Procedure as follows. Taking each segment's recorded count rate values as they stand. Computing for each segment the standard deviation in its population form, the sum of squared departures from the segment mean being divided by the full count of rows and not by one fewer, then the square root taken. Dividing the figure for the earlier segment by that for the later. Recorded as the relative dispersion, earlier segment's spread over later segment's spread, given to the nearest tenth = 1.7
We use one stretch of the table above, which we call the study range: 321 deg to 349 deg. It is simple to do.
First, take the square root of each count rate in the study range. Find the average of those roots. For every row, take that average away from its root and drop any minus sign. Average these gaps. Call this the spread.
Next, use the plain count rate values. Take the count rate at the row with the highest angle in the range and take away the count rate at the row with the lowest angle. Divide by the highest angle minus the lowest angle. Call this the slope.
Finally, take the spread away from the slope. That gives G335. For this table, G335 0.01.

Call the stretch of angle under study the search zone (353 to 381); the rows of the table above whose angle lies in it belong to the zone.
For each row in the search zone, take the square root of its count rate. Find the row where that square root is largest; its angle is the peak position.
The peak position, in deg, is 367.0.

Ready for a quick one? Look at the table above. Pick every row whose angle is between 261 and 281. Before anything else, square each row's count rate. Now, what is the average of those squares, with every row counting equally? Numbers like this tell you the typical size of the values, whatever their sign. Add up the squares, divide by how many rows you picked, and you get 205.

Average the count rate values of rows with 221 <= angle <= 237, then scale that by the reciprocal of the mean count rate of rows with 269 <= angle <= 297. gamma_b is 0.948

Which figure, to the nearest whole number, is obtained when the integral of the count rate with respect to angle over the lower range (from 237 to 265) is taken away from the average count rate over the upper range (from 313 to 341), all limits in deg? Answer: -385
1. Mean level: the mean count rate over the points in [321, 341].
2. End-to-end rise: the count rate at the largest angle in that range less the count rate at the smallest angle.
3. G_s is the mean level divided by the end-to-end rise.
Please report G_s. 14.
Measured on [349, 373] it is 14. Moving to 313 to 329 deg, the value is 83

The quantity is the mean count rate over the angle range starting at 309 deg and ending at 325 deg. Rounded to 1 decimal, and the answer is 14.9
